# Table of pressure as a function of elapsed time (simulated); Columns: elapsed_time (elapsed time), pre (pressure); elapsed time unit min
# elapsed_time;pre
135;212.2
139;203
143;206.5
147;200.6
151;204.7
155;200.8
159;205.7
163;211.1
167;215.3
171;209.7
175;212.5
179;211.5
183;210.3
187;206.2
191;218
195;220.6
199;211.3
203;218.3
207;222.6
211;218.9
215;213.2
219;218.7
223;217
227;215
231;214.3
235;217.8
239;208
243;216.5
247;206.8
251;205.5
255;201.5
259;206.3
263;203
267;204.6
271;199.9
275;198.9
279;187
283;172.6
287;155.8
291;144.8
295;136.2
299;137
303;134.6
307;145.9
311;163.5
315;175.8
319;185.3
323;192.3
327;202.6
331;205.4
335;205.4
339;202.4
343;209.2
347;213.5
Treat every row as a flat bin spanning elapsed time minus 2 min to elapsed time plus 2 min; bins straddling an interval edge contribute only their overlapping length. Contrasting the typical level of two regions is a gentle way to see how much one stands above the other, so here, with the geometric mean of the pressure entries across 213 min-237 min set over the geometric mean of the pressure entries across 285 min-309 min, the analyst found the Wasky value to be 1.52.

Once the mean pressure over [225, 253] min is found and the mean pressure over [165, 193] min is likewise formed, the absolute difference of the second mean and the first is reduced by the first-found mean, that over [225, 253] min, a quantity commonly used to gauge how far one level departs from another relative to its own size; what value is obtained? -212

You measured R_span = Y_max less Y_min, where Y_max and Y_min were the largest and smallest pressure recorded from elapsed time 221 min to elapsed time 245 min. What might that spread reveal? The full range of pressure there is 10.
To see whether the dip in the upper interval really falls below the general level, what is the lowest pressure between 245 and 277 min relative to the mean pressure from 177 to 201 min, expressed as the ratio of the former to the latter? 0.9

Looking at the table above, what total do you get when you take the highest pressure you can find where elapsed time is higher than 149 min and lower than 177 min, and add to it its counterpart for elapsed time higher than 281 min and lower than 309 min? 388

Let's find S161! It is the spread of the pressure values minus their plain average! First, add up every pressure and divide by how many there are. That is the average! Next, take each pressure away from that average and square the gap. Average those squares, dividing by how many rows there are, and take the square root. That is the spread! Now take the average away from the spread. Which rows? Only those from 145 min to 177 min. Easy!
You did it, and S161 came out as -202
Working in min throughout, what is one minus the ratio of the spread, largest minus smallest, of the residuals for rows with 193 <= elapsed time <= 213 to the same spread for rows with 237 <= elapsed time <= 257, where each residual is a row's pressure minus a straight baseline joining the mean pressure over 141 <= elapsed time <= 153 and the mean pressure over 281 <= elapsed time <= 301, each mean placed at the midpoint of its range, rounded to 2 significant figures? -0.37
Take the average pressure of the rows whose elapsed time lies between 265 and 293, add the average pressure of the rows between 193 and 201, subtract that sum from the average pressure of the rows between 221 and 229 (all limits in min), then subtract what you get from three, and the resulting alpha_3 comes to 183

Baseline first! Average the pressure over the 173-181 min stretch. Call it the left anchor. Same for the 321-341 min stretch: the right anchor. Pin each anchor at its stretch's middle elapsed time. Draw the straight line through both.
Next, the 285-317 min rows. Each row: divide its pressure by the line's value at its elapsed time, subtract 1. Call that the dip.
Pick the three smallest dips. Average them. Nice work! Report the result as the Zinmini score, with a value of -0.33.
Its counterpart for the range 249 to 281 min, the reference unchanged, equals -0.05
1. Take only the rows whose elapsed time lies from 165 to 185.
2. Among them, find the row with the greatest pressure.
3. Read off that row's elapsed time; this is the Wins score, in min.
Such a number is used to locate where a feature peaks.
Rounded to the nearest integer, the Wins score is 167 min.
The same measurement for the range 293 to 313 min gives 311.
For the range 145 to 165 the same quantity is 163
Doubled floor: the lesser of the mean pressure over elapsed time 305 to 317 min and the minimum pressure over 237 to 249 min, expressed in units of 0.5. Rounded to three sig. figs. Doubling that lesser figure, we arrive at 323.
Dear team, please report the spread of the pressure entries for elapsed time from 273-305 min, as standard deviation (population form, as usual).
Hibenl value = 23.4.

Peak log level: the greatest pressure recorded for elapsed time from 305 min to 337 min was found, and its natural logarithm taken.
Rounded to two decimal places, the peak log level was 5.32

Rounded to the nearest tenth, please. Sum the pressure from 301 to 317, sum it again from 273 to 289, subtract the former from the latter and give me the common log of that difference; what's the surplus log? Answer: 2.0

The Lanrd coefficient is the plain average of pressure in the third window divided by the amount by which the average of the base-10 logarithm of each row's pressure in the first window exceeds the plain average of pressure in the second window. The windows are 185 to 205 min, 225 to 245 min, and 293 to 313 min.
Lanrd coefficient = -0.68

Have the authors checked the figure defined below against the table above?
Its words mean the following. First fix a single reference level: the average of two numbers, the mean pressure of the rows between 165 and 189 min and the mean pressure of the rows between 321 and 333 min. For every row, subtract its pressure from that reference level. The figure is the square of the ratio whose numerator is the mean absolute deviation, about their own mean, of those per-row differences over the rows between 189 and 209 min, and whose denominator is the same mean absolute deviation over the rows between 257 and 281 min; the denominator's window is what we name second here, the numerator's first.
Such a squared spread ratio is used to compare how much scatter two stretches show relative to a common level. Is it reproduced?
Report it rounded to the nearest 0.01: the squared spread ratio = 0.36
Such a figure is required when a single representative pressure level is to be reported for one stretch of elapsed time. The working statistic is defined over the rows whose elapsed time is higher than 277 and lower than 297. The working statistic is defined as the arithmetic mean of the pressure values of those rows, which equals 159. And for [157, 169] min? 211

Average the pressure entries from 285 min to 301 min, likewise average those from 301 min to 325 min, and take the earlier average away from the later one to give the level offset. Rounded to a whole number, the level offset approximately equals 23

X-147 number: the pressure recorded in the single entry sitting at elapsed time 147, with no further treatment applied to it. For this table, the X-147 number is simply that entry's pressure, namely 200.6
